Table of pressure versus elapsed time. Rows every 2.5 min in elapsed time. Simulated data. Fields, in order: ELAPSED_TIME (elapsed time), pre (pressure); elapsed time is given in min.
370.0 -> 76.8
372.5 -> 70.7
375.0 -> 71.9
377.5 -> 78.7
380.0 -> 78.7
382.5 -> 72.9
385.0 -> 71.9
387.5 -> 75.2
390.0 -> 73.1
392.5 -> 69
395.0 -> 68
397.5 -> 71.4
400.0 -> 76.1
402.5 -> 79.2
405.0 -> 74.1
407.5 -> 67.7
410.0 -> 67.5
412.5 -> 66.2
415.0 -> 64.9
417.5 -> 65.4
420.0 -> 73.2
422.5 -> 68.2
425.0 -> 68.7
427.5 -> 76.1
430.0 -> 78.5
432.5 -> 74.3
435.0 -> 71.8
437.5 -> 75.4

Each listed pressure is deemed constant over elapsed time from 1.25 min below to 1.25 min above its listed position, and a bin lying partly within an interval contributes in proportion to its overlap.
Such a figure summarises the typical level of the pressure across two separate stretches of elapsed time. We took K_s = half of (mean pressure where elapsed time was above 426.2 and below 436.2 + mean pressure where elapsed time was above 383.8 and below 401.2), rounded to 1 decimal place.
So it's 73.6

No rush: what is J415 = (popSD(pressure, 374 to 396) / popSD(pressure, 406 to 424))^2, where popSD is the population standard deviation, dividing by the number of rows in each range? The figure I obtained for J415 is 1.9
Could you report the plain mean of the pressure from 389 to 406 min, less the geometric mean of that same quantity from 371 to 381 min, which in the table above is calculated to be -2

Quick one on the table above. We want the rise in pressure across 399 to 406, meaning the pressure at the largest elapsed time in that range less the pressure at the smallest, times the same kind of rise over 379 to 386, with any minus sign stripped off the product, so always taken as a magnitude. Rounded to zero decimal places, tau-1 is 14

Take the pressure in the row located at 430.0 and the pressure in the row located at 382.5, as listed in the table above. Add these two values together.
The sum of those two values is 151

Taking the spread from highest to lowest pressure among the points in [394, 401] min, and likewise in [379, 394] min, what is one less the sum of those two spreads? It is -16.8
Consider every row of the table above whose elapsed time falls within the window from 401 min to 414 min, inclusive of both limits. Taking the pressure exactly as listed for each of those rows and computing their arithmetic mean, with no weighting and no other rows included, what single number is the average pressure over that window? 70.9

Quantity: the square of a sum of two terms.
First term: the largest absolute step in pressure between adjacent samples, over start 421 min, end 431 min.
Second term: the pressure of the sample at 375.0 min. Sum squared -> 6288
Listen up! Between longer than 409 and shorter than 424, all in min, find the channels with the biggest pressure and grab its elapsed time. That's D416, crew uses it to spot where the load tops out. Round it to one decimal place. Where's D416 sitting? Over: 420.0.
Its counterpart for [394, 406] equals 402.5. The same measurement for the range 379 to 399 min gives 380.0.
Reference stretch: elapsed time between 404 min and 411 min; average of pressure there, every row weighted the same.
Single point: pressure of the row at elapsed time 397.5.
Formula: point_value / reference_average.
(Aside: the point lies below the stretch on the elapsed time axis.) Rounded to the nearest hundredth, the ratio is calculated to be 1.02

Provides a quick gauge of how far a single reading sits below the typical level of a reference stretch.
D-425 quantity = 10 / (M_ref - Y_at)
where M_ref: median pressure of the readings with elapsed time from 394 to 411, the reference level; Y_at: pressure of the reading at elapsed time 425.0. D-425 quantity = 4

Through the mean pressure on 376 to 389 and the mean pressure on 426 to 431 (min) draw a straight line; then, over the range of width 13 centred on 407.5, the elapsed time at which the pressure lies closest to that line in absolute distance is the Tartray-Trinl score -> 405.0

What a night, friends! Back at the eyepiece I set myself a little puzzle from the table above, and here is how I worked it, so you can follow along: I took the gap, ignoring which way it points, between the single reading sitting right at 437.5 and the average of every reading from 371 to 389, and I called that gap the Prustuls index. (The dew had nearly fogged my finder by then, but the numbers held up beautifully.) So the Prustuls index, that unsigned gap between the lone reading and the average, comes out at 1.1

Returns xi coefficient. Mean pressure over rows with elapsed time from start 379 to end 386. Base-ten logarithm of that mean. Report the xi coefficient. 1.872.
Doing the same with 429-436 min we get 1.874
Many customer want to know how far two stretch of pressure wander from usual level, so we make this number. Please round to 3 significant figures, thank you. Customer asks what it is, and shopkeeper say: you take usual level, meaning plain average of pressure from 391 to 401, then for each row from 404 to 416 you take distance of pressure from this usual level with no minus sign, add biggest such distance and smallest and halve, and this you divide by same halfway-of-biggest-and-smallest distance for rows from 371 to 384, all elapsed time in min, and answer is 1.15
